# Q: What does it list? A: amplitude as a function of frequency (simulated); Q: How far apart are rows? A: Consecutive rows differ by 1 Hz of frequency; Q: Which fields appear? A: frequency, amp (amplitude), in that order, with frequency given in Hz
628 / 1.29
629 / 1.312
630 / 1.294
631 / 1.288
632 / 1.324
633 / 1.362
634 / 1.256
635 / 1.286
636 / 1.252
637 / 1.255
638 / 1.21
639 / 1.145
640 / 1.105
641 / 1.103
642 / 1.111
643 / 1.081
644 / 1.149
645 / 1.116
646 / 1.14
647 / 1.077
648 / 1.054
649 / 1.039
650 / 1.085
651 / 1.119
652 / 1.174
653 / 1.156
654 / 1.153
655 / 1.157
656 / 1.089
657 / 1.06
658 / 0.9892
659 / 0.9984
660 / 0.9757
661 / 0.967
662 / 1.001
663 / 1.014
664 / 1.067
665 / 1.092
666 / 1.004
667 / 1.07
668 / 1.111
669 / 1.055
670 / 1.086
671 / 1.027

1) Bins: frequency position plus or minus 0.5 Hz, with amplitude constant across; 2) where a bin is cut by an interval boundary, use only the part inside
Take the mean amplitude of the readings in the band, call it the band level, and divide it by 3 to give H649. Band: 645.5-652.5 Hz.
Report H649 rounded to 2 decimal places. 0.37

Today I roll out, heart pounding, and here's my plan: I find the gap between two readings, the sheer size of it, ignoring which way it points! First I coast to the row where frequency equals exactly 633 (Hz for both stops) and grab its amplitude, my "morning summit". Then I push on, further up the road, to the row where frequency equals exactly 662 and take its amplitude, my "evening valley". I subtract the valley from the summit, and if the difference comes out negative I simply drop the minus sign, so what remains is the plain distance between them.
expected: 0.36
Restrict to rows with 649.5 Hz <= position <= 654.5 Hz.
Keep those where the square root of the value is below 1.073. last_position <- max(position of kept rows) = 651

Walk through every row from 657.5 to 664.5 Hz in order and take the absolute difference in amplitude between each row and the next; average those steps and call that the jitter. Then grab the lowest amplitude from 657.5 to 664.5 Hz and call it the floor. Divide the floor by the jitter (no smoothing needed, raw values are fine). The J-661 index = 41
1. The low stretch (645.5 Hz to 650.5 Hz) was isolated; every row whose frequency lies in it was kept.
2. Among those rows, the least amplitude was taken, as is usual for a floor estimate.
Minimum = 1.039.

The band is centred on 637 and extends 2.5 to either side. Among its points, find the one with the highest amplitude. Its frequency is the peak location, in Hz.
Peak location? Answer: 635 Hz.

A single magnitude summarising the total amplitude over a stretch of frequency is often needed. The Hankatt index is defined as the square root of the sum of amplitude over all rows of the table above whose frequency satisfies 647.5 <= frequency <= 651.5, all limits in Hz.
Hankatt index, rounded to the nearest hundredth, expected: 2.07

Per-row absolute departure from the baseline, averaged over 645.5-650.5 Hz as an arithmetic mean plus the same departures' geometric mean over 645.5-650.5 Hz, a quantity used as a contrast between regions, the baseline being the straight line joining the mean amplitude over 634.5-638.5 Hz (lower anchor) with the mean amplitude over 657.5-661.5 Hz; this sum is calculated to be 0.05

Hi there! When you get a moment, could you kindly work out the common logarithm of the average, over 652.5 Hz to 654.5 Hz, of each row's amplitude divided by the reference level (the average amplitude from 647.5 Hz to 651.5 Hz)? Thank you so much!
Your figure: 0.031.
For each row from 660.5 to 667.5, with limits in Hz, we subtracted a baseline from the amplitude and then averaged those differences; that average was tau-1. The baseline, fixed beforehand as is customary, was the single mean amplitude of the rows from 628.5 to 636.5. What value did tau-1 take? -0.27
